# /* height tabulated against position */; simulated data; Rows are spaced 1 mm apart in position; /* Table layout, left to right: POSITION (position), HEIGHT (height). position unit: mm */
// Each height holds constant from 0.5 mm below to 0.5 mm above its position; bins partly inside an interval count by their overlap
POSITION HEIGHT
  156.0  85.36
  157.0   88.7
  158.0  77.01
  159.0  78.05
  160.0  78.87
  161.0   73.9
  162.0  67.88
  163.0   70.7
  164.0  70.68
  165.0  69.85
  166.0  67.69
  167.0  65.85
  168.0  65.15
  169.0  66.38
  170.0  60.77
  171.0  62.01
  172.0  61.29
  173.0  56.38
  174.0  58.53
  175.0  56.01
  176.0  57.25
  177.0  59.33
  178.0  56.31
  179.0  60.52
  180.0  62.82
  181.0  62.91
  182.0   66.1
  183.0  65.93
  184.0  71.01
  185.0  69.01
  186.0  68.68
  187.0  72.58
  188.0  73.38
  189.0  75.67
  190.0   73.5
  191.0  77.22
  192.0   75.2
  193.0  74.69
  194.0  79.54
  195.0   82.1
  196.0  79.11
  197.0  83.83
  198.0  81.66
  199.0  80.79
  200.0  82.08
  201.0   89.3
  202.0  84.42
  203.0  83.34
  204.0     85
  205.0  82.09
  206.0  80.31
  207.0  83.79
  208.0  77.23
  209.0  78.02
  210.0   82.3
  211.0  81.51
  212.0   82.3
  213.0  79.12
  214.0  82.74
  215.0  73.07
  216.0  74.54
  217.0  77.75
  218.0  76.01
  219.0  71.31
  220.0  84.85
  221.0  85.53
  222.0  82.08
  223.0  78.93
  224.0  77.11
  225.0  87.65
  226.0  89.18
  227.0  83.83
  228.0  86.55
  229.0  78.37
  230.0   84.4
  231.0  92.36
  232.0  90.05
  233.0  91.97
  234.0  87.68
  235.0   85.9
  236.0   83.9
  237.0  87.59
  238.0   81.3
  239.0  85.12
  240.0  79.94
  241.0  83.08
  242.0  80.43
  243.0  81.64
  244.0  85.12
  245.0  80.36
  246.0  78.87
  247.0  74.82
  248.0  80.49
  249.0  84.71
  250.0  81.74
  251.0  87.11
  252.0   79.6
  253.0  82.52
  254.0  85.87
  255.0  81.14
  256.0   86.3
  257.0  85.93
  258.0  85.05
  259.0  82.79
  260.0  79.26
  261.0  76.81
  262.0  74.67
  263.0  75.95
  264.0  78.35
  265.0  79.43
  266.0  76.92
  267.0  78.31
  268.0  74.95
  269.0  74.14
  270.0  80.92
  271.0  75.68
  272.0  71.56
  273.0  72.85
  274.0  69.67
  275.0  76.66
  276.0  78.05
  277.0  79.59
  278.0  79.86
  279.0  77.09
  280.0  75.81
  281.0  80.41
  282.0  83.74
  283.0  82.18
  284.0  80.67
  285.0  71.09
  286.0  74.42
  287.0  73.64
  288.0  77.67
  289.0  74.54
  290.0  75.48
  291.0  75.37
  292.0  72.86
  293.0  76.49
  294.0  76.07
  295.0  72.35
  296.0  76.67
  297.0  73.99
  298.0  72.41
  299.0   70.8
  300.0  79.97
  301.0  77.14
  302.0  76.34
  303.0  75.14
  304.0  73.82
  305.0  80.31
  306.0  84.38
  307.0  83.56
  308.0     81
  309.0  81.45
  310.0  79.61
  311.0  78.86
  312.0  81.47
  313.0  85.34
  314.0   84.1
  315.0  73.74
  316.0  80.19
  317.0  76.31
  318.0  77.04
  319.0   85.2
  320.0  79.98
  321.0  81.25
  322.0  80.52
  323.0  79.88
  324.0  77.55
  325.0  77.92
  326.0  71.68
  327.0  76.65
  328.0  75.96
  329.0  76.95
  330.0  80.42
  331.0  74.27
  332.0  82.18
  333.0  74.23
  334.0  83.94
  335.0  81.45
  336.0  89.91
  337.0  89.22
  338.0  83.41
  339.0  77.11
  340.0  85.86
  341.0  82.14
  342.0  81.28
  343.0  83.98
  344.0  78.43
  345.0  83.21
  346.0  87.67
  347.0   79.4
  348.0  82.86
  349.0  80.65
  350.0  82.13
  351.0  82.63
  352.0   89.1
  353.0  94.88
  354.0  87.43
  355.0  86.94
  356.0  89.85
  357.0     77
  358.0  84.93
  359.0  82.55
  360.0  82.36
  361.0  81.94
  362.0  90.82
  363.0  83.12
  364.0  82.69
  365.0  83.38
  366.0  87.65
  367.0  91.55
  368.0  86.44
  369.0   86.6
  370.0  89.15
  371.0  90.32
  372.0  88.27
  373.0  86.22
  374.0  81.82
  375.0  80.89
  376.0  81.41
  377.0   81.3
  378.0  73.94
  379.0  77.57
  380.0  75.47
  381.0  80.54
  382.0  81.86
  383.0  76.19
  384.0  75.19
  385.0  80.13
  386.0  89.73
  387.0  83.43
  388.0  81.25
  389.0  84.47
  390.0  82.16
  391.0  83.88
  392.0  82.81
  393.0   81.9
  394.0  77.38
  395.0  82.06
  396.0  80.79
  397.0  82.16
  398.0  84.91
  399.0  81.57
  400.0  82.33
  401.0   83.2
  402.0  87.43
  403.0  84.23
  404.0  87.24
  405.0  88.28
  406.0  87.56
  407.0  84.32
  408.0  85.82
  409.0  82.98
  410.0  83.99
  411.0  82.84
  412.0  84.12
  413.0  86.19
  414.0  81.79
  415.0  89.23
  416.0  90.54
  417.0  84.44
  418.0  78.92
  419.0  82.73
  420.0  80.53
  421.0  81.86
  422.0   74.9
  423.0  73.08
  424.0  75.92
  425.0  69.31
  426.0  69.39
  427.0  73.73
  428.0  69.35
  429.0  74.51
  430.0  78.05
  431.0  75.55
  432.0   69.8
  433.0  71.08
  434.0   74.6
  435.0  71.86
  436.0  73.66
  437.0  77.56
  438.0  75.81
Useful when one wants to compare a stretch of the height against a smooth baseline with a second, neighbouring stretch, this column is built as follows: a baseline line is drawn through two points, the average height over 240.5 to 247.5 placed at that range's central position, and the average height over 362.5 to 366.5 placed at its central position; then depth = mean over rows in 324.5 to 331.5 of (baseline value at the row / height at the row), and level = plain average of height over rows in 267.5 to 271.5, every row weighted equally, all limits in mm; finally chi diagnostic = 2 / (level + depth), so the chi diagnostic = 0.0258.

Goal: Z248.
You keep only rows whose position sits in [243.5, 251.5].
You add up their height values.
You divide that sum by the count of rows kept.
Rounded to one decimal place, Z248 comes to 81.7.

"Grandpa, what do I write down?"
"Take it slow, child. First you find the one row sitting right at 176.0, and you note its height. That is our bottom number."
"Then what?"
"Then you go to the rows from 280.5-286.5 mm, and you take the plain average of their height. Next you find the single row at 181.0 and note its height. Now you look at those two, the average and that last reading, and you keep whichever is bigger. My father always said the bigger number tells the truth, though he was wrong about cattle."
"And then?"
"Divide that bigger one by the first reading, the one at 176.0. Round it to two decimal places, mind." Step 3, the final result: 1.38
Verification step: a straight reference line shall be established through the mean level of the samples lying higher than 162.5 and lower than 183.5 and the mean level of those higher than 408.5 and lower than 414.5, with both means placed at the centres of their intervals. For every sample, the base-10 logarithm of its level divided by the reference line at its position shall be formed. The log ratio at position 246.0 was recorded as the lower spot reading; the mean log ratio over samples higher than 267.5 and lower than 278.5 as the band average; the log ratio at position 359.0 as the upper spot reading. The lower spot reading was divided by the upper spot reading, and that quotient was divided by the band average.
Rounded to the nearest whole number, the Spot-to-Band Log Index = 126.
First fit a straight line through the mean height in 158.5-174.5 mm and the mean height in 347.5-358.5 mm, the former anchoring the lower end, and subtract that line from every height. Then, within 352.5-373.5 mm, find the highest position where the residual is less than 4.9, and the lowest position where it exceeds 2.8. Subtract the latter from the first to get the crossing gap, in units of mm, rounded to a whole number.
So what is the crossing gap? 20 mm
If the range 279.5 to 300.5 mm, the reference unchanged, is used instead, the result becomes 18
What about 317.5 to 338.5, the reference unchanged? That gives 19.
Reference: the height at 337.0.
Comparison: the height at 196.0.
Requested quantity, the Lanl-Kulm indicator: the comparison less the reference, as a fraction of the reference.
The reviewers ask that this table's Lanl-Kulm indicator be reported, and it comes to -0.11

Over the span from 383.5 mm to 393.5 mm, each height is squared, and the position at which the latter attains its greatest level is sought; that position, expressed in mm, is 386.0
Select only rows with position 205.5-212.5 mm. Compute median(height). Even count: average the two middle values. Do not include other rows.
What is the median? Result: 81.5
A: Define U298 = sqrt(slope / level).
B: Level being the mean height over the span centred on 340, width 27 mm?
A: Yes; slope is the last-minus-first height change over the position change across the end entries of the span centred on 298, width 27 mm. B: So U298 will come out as 0.060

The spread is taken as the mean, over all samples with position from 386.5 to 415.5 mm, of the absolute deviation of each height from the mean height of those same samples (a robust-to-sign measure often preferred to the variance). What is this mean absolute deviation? 1.96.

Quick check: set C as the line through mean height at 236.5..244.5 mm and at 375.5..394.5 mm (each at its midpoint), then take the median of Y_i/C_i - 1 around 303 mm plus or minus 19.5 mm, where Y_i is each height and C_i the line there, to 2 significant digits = -0.059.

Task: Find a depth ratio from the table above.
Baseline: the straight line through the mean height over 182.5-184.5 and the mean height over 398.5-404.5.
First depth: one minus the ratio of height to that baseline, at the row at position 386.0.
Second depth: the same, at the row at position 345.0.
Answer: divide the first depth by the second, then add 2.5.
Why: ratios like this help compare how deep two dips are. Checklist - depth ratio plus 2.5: 4.6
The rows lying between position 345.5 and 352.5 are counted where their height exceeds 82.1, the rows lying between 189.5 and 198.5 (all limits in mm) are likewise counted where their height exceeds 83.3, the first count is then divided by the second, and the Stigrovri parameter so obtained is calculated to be 5.0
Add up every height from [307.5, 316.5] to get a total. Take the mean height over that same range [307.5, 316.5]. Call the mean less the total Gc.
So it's -645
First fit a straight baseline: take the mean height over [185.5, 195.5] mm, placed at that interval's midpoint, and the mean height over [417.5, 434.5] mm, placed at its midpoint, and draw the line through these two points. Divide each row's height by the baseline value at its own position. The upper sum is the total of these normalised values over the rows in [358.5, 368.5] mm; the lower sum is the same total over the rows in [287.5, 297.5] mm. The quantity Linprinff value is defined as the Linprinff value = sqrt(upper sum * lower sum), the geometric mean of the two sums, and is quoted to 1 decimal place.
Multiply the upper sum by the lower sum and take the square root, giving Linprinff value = 10.7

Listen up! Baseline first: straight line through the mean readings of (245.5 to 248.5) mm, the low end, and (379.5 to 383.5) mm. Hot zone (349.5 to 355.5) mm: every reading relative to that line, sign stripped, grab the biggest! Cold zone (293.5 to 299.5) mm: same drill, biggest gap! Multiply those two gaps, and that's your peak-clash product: 122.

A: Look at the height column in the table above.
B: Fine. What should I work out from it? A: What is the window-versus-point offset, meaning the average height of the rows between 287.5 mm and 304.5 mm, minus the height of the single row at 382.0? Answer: -6.7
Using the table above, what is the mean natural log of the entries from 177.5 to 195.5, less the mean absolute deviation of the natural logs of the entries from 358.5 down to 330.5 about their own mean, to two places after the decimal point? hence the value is 4.20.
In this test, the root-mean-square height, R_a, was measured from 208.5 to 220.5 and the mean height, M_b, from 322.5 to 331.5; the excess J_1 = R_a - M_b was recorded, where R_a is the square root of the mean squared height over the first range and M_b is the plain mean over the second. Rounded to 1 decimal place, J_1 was 1.9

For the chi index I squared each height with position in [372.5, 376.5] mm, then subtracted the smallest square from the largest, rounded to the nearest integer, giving 891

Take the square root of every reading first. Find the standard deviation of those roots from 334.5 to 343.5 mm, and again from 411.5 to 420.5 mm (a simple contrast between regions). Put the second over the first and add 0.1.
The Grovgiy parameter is 1.0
